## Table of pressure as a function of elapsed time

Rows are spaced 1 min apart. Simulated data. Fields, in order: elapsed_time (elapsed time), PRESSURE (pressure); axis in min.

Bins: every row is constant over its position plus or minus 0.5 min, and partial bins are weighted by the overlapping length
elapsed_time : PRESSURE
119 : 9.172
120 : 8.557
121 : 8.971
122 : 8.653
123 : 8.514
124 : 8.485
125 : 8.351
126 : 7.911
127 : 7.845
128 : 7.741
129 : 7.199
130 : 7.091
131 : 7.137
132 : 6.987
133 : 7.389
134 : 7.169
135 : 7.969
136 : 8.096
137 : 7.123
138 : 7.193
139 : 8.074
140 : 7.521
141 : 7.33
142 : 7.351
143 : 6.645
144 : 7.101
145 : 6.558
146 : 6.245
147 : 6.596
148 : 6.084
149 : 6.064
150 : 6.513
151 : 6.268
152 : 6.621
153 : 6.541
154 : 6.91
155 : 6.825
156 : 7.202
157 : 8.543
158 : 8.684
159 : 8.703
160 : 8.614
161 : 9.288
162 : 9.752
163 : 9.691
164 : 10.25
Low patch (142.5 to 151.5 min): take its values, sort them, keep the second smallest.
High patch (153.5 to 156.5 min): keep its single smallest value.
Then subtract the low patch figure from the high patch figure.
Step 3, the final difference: 0.7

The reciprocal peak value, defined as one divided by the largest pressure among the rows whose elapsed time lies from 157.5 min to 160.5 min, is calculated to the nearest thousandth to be 0.115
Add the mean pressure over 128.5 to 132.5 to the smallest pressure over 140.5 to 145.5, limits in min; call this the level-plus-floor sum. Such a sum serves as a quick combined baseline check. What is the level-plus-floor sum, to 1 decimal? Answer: 13.7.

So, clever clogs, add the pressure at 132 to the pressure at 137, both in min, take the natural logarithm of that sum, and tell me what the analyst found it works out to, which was 2.65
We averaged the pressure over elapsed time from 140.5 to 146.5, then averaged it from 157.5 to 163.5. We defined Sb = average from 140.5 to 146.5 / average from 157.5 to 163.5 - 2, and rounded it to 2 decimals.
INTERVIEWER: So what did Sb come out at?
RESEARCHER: -1.25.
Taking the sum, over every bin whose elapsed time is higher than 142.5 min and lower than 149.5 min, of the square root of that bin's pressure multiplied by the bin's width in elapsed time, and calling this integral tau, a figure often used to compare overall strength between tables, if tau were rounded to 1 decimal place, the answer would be 17.8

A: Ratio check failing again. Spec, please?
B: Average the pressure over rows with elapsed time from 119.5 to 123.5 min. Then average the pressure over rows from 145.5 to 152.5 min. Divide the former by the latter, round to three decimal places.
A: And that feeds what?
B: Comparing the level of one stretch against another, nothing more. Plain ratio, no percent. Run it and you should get 1.368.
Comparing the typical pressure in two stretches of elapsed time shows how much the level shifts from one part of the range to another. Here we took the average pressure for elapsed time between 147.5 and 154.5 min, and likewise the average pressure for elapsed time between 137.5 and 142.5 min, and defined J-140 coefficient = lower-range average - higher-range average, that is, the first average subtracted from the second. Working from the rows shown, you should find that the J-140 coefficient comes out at 1.1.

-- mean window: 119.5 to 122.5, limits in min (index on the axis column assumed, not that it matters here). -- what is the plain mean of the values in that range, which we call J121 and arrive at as 8.73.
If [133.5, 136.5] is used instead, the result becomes 7.74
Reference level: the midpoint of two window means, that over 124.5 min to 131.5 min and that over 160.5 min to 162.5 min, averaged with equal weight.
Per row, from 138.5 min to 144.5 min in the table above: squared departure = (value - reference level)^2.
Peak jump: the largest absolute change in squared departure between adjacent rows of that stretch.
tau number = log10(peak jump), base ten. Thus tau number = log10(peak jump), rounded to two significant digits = 0.35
